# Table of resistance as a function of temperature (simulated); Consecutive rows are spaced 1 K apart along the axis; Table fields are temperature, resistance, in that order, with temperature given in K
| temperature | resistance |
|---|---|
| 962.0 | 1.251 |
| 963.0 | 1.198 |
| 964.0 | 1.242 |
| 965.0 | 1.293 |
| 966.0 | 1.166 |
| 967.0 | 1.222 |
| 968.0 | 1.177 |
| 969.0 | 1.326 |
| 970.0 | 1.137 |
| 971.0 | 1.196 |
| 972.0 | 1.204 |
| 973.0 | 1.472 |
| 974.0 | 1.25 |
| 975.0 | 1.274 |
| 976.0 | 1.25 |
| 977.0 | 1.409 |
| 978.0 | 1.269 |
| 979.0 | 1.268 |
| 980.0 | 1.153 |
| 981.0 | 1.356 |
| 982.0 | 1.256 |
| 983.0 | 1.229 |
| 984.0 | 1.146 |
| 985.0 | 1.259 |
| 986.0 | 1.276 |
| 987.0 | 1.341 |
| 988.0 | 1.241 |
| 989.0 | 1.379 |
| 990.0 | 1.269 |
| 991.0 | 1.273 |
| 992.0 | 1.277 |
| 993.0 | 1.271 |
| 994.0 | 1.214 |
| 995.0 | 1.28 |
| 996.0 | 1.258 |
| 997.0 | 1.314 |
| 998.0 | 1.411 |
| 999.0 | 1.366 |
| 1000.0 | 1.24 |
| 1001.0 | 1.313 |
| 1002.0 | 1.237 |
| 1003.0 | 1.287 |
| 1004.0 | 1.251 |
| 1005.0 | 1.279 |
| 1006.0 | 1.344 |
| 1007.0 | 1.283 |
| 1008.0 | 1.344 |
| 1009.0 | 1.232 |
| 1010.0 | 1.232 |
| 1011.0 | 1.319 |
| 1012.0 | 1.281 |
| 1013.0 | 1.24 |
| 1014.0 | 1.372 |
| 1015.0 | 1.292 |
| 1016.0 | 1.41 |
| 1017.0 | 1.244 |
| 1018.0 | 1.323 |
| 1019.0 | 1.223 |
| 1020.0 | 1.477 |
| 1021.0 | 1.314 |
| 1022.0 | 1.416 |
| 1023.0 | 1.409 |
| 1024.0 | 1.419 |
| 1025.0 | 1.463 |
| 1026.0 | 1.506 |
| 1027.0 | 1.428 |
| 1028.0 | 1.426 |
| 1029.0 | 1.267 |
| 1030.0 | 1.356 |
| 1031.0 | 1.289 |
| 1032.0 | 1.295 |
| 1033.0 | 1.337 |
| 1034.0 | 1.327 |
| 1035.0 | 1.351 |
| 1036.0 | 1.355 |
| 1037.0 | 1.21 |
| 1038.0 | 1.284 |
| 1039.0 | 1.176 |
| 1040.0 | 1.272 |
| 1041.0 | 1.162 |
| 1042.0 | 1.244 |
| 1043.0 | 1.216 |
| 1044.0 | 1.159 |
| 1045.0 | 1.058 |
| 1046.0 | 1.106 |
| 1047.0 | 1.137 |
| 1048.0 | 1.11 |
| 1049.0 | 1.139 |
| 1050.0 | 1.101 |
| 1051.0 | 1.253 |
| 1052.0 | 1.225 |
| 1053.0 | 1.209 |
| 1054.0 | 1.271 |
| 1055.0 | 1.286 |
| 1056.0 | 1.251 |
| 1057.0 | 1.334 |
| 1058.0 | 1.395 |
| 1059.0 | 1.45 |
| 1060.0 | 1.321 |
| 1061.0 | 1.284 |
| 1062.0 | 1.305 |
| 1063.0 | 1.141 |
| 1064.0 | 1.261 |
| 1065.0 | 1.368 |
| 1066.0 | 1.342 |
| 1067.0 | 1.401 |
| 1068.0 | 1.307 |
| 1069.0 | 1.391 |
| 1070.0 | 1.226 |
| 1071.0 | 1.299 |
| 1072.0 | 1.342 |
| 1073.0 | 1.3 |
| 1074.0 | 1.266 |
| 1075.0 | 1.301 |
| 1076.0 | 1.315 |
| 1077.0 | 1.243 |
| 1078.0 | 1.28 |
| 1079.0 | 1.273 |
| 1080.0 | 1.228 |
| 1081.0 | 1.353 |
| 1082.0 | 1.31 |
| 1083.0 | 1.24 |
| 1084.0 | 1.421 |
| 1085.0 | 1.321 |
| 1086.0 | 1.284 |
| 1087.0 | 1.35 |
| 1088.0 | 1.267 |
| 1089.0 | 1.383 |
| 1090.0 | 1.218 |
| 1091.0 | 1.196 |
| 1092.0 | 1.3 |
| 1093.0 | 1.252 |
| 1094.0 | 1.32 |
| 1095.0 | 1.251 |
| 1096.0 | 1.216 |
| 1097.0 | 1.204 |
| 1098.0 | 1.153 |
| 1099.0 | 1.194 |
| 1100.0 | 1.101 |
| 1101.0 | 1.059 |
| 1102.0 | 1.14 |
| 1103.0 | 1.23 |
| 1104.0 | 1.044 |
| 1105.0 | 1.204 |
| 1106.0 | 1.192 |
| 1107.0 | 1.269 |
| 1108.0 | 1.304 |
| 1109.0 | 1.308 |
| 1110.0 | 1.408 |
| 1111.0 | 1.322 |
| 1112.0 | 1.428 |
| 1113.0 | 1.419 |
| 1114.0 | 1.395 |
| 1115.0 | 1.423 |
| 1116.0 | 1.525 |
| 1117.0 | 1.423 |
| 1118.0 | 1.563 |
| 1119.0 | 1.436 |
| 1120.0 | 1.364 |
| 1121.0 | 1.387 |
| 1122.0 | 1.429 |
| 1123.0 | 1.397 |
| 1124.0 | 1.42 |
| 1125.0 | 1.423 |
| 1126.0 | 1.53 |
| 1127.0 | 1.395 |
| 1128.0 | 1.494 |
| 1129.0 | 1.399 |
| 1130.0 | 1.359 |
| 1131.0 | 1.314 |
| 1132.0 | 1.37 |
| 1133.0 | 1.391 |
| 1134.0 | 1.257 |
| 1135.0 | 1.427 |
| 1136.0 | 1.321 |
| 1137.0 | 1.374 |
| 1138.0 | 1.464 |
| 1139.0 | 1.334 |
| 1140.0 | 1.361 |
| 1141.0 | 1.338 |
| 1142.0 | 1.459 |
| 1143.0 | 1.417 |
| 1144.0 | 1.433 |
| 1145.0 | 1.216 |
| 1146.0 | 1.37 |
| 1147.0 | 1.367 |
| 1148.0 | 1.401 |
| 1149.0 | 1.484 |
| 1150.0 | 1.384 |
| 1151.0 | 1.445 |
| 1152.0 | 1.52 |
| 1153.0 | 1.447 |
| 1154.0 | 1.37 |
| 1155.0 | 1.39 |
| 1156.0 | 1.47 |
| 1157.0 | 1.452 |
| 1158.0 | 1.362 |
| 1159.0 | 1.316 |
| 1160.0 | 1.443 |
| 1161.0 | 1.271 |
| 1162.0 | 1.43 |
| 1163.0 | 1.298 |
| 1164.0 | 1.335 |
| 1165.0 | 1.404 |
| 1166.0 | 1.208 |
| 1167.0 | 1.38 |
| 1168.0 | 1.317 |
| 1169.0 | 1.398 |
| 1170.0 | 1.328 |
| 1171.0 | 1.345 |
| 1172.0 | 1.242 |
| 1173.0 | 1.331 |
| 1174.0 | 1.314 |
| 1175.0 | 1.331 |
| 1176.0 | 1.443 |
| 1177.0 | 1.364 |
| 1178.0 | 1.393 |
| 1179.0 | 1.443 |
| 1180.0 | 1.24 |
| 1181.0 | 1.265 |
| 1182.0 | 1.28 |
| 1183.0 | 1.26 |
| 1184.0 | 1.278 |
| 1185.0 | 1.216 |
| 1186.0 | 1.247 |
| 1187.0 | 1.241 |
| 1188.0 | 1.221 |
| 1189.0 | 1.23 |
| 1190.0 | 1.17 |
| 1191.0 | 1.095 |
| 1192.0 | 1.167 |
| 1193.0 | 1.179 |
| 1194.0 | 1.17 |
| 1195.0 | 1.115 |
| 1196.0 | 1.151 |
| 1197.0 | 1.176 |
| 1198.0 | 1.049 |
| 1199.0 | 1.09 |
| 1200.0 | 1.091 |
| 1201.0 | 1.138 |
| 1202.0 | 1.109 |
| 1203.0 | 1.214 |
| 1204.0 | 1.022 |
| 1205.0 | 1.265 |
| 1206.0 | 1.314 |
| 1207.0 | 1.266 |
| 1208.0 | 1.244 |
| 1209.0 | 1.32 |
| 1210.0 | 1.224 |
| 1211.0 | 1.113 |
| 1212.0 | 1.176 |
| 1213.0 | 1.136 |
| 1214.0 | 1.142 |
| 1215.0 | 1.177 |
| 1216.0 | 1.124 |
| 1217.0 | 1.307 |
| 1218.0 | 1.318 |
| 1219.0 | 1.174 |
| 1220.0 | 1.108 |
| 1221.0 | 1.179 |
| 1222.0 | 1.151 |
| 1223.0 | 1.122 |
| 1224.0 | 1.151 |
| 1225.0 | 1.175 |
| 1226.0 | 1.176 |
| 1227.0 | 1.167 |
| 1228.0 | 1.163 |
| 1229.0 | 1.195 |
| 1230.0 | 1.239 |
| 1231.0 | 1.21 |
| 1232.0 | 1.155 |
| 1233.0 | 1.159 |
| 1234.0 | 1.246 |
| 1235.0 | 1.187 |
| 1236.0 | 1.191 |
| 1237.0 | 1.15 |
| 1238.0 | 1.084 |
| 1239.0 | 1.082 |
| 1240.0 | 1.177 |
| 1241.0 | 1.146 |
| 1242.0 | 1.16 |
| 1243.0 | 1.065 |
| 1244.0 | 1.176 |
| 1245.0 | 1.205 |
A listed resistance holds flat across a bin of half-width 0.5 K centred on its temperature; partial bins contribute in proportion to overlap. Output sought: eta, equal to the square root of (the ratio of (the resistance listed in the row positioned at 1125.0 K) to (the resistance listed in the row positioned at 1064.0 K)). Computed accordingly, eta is 1.06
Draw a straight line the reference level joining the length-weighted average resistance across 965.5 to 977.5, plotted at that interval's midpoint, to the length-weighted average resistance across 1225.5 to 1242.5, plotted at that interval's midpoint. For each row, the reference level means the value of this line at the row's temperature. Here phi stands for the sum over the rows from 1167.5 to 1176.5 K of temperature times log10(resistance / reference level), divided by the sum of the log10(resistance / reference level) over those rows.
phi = 1172.2 K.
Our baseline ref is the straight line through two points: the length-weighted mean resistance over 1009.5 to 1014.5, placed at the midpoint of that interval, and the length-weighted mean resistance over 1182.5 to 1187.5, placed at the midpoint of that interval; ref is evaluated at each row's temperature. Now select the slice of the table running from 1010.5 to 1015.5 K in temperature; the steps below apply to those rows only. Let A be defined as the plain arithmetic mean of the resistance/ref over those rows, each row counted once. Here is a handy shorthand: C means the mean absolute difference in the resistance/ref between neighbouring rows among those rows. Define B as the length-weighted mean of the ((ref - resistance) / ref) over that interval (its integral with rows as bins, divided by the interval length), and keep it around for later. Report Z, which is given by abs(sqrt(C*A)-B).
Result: 0.25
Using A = 1.009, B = -0.01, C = 0.06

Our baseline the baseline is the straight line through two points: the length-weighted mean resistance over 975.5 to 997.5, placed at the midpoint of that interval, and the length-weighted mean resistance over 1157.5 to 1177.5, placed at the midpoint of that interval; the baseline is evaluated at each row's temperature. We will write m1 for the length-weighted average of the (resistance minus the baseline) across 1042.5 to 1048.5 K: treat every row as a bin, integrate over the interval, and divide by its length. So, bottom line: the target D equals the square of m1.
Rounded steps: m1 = -0.16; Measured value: 0.027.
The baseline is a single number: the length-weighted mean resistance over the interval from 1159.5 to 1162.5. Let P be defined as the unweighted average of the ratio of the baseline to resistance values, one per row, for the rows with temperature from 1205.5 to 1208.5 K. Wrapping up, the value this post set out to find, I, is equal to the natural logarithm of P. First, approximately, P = 1.08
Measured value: 0.08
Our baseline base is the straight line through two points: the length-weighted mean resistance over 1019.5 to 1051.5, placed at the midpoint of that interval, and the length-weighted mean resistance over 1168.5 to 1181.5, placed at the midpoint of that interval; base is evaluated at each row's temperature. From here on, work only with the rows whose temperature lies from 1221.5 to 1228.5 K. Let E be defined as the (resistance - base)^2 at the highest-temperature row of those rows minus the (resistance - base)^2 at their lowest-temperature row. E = -0.004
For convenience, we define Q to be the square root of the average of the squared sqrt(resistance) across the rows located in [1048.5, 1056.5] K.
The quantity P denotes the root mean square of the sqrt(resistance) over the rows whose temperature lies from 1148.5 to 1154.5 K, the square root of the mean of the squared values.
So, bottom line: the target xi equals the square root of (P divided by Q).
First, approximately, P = 1.20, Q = 1.10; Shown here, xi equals 1.04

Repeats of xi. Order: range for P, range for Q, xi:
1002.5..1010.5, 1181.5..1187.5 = 1.01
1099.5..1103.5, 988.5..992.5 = 0.97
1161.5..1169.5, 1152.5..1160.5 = 0.99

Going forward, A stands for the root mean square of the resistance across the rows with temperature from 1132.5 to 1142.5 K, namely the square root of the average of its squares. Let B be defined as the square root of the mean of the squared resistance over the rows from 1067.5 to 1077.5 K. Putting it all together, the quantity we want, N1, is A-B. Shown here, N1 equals 0.07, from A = 1.37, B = 1.30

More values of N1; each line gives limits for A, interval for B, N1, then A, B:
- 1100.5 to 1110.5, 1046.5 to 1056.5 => 0.02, 1.22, 1.20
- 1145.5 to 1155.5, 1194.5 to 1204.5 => 0.30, 1.42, 1.12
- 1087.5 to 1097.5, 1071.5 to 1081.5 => -0.03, 1.26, 1.29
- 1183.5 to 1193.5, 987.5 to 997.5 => -0.07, 1.21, 1.28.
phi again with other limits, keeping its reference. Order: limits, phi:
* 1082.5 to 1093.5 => 1087.0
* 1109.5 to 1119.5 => 1115.0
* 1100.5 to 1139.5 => 1124.9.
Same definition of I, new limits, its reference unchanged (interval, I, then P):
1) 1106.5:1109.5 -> 0.07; 1.07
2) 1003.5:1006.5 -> 0.07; 1.07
